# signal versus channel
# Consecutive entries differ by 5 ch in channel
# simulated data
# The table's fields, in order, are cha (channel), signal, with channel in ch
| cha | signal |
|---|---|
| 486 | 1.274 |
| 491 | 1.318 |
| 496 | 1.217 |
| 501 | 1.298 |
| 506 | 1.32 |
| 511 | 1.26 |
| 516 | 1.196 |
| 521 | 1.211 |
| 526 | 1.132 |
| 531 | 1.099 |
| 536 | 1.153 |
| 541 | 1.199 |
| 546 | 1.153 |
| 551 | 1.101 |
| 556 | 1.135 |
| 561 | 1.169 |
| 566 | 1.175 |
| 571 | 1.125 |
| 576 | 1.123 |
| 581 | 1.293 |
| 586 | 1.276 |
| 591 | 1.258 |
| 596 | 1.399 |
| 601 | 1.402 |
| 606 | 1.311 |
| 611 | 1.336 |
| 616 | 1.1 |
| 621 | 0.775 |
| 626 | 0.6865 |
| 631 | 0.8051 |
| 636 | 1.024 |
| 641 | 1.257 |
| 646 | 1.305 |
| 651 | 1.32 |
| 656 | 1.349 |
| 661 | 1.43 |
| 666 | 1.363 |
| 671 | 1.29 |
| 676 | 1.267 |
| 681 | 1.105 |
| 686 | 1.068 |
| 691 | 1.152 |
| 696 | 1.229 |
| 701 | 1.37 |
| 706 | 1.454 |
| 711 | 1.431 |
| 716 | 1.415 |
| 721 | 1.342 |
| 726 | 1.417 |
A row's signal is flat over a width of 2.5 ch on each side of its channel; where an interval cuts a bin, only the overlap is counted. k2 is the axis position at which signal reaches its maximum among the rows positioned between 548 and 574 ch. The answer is 566 ch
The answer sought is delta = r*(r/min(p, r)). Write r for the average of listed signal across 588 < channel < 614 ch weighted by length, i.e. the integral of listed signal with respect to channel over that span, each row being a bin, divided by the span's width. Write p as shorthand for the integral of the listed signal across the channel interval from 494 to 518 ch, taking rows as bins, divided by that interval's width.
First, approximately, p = 1.26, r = 1.34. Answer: 1.41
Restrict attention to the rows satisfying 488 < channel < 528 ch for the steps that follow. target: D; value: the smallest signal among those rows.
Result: 1.132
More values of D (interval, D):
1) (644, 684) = 1.105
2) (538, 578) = 1.101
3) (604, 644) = 0.6865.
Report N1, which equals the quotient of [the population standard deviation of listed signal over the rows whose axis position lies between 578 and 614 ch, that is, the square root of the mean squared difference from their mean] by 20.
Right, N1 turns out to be 0.0026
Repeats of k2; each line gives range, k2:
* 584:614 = 601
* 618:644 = 641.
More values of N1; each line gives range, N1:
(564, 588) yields 0.0036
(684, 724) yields 0.0066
